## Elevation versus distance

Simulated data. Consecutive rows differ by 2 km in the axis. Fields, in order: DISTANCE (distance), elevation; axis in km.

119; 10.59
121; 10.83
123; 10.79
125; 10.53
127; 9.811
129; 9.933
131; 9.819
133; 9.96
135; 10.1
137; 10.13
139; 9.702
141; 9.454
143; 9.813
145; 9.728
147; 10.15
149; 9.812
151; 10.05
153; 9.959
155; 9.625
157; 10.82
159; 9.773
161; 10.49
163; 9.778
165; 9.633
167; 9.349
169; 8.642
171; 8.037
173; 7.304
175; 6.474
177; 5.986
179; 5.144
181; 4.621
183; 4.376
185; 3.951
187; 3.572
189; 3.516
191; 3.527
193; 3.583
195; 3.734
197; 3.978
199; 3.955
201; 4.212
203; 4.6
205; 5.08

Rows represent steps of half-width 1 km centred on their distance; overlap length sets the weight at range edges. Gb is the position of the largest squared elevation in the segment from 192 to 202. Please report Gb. 201 km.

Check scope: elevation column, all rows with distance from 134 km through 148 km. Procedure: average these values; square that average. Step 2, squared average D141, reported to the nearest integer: 97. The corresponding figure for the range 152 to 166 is 100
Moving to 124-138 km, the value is 101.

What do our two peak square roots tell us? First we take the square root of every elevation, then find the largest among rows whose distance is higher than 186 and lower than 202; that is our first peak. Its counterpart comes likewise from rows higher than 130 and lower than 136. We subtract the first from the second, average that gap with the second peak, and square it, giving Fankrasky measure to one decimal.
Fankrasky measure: 4.6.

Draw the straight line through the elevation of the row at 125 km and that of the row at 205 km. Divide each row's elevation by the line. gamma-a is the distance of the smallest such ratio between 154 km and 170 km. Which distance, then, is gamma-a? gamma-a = 155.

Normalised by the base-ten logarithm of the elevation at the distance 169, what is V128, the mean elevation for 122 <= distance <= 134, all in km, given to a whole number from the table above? 11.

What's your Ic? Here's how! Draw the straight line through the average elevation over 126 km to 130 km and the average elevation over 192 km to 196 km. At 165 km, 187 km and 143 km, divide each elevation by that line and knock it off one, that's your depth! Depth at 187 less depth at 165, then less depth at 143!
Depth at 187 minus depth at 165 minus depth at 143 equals 0.8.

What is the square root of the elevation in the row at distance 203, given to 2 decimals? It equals 2.14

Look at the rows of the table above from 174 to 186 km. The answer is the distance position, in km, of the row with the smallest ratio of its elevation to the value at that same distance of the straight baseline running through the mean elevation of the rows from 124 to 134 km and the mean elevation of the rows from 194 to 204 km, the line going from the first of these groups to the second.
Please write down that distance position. 185 km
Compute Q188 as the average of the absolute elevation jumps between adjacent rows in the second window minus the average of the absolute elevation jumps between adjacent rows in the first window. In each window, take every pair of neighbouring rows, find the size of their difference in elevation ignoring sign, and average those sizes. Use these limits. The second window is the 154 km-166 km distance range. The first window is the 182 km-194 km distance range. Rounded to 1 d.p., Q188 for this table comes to 0.6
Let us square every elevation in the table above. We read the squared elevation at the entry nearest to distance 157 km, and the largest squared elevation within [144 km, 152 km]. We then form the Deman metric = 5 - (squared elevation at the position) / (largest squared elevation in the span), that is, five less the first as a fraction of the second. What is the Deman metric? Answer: 3.9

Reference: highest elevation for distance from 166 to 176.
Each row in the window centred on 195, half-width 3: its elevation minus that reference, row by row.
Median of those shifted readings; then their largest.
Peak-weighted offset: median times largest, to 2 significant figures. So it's 30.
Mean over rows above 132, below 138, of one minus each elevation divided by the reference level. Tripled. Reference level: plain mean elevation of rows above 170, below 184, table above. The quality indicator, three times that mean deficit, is -2.04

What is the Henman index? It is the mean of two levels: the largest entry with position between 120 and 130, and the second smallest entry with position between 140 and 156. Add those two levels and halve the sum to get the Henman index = 10.2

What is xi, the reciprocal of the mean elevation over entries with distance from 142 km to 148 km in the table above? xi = 0.101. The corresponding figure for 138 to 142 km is 0.104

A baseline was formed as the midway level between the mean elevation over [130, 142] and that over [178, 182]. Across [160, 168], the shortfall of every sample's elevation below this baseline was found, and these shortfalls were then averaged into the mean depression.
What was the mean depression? -2.44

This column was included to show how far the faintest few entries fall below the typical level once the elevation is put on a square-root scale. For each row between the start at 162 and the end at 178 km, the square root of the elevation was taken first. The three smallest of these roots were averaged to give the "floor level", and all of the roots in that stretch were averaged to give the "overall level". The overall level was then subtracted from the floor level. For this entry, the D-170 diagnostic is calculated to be -0.280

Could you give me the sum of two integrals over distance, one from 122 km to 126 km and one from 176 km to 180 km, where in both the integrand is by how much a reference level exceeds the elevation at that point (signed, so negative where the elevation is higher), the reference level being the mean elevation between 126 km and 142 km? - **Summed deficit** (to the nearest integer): 14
